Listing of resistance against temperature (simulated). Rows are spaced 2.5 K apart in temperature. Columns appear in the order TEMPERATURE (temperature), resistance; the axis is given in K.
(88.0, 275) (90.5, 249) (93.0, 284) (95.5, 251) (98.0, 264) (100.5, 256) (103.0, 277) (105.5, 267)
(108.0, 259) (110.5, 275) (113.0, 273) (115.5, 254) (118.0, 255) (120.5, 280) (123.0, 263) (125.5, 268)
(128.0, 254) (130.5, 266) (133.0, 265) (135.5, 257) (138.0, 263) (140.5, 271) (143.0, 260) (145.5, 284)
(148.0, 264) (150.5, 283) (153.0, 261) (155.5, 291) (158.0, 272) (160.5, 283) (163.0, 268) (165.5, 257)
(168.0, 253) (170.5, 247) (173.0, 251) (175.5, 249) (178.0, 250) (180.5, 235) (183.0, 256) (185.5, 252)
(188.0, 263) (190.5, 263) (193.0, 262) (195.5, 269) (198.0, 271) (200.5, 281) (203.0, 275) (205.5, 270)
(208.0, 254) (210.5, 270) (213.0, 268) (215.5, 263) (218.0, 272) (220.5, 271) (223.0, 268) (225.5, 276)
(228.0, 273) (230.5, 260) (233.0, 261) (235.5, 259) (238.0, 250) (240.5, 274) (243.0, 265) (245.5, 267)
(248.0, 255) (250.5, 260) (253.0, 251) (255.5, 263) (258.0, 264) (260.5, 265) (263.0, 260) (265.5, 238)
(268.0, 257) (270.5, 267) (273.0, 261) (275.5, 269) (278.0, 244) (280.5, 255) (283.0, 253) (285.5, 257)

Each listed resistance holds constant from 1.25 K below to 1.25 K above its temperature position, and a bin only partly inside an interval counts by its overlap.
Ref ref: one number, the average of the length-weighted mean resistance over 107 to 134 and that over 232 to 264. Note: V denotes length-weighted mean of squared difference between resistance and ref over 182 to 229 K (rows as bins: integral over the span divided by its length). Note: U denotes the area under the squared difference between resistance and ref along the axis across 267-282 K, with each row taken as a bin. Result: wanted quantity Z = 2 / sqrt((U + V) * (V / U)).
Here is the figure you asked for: 0.23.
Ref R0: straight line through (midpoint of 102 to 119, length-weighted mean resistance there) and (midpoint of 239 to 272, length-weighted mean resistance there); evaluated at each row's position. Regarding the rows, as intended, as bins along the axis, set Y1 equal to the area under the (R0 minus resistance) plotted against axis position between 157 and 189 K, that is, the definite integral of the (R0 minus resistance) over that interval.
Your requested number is 223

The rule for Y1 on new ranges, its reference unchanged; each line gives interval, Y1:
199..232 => -244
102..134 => -11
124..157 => -119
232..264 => -14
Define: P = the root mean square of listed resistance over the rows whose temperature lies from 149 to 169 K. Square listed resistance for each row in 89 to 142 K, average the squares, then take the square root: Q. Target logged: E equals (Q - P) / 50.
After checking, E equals -0.1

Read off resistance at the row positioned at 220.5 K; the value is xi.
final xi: 271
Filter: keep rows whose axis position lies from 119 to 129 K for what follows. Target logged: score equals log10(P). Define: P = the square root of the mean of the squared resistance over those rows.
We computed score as 2.43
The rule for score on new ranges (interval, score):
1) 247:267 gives 2.41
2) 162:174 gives 2.41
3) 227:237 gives 2.42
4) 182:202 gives 2.42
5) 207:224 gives 2.43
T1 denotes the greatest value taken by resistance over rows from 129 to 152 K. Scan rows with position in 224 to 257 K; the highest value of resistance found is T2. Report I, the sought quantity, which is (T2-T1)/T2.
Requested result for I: -0.029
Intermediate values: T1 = 284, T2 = 276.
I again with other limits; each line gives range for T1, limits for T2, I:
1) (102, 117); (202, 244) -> -0.004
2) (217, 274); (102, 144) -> 0.014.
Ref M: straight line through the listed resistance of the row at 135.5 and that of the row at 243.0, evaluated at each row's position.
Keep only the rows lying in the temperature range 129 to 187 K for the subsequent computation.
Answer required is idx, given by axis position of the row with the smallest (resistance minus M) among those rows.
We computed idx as 180.5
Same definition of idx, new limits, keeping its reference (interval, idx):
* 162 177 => 170.5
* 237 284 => 265.5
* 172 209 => 180.5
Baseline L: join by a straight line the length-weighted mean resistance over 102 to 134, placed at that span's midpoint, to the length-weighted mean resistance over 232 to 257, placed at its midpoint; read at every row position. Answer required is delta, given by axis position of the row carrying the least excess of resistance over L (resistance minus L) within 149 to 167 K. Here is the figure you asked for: 165.5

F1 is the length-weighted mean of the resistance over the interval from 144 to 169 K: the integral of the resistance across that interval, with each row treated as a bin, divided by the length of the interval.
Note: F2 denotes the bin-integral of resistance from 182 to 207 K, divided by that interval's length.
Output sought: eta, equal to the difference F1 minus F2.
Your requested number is 5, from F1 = 272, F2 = 266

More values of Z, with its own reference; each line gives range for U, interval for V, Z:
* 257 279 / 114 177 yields 0.16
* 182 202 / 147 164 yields 0.12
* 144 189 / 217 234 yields 0.25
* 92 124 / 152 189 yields 0.13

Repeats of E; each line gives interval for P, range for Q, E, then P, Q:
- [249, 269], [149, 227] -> 0.2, 257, 265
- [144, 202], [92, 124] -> 0.0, 264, 266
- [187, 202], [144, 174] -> 0.0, 268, 268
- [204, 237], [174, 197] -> -0.2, 267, 256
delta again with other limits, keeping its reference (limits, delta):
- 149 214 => 180.5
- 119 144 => 128.0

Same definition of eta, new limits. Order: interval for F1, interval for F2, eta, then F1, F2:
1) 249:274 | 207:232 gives -9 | 259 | 268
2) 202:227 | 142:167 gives -4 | 269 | 272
